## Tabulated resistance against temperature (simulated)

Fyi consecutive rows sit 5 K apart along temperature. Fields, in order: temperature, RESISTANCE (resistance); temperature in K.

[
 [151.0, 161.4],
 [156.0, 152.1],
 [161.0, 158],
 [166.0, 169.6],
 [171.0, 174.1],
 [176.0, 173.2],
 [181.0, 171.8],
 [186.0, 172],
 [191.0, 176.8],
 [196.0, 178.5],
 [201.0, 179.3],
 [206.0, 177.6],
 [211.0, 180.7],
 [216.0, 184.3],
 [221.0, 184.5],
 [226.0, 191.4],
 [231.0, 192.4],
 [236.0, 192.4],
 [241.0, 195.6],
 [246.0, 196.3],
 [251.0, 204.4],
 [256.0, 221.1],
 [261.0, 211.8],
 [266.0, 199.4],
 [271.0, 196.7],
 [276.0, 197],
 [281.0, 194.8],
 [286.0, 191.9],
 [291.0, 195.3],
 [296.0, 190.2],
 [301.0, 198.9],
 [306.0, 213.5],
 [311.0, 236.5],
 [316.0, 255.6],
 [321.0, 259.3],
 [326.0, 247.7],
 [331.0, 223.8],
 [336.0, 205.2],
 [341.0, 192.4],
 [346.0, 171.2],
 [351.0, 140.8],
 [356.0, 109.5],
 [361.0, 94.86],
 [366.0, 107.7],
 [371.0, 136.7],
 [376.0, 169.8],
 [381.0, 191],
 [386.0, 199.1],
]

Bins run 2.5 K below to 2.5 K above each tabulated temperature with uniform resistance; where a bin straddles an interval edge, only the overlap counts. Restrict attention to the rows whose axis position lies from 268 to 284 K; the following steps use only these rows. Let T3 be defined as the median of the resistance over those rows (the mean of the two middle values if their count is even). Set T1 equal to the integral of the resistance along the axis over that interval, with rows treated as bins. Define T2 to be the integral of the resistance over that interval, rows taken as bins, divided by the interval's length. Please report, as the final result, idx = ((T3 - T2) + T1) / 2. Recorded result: 1569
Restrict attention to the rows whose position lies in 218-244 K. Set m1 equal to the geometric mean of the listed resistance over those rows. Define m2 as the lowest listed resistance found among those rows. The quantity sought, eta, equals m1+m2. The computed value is 376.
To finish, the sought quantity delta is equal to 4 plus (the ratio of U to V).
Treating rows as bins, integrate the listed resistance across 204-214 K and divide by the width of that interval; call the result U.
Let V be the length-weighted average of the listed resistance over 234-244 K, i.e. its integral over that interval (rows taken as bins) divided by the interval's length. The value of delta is 4.92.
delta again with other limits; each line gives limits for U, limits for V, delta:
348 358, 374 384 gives 4.71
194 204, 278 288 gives 4.92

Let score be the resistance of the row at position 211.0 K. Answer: 180.7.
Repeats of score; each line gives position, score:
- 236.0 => 192.4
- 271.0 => 196.7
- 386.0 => 199.1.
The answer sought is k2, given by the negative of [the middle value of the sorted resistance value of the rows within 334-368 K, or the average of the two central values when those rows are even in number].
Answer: -141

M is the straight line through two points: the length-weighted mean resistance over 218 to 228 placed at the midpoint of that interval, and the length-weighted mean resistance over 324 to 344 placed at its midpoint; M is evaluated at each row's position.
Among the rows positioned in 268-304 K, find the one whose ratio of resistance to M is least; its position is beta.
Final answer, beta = 296.0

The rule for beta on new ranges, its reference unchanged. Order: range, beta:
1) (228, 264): 236.0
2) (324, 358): 356.0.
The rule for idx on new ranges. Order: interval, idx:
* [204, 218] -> 1266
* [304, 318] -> 1647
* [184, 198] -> 1231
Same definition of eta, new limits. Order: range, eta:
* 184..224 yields 351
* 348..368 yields 207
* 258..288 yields 390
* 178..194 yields 345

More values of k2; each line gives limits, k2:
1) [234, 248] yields -196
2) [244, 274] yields -202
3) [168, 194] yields -173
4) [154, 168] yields -158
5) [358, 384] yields -137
